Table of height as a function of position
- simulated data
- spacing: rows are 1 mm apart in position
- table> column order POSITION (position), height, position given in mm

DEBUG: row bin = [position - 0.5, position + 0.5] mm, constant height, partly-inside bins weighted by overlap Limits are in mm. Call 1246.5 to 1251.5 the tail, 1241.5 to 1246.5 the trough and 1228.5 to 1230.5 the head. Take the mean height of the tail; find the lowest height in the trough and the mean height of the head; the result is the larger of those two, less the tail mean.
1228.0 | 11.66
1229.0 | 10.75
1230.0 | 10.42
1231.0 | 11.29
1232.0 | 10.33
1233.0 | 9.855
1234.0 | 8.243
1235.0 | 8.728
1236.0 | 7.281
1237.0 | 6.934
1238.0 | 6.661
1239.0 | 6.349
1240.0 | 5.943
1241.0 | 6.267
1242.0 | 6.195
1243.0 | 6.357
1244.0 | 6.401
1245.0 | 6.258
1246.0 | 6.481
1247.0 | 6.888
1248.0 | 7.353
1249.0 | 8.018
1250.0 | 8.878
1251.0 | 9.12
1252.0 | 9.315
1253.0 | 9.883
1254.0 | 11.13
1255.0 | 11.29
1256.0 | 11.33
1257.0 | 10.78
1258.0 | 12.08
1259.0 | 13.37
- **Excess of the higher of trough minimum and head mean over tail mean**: 2.5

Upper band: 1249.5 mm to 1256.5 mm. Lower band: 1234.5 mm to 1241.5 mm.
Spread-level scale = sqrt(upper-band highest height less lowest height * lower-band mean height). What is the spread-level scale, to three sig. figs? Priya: 4.11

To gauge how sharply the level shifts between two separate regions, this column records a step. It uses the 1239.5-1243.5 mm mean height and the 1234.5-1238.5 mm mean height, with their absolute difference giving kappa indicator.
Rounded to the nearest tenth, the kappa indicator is 1.2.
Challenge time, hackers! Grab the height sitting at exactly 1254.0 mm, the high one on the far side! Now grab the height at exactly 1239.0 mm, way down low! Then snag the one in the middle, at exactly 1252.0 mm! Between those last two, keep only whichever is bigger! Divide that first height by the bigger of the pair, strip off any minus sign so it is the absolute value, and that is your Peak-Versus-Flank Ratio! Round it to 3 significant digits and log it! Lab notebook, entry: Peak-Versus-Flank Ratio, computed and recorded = 1.19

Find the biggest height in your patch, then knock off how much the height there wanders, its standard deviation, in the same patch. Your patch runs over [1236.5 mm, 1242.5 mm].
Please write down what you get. 6.6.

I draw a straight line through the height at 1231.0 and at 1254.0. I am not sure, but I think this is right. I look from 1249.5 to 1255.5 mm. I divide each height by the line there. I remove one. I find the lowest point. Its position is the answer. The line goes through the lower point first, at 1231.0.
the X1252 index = 1250.0 mm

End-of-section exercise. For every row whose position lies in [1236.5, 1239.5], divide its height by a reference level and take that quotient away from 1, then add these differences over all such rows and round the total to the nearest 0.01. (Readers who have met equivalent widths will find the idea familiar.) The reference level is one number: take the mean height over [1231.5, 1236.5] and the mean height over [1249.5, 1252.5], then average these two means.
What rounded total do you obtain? 0.78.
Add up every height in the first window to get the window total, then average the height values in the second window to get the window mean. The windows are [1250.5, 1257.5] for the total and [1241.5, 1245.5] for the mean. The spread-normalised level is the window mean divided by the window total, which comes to 0.09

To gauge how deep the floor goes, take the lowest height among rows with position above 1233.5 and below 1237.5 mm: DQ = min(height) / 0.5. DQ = 13.9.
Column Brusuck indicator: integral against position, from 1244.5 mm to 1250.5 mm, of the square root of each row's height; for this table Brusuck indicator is 16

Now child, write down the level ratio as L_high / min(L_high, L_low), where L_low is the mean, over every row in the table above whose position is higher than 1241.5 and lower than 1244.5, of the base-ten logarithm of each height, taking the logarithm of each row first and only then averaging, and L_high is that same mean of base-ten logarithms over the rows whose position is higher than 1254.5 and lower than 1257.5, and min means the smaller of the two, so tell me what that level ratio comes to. 1.31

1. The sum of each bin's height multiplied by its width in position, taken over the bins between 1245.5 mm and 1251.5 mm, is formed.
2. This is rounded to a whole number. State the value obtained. 47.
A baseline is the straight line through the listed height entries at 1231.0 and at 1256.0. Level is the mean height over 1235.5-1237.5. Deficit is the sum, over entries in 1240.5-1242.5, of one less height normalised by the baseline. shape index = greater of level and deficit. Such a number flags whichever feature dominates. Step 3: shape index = 7.1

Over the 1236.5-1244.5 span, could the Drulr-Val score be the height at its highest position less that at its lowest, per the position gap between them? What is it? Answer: -0.1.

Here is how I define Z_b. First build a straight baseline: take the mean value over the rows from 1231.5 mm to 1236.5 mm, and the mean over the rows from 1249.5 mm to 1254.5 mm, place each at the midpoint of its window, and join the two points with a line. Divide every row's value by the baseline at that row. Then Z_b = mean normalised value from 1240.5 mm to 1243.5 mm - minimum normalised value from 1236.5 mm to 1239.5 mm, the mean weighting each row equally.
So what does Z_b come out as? -0.018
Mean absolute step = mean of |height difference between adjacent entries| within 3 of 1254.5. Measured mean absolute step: 0.5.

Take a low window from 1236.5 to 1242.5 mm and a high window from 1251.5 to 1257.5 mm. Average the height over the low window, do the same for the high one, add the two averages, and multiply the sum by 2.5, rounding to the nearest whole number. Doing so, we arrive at 43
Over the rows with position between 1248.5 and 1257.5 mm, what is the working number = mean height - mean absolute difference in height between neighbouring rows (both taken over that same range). 9.5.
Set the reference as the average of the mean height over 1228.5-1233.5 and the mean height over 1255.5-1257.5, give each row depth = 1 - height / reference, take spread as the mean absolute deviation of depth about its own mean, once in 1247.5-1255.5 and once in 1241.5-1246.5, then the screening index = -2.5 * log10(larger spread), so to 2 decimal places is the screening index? 2.53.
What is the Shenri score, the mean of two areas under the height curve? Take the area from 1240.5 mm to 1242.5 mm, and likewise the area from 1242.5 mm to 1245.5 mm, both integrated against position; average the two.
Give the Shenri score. 16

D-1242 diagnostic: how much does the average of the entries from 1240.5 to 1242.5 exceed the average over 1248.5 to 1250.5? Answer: -2.2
